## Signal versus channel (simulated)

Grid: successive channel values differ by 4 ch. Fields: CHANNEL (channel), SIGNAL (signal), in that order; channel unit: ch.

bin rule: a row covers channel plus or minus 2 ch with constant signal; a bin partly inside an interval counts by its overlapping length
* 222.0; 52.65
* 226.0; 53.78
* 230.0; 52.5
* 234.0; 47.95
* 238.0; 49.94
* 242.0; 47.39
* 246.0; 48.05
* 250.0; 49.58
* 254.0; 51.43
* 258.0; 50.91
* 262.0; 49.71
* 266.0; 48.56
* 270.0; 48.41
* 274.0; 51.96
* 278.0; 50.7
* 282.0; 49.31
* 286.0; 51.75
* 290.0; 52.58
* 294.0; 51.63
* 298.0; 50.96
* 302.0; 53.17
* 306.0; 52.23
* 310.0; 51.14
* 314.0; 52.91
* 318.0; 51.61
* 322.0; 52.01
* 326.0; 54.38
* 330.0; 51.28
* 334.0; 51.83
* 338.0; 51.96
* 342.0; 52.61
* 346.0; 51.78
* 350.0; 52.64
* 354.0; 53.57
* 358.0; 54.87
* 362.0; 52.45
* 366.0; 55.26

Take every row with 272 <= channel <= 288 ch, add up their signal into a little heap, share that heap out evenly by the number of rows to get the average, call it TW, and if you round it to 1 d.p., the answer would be 50.9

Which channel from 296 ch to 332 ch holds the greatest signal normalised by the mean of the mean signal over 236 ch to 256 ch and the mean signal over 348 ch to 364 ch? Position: 326.0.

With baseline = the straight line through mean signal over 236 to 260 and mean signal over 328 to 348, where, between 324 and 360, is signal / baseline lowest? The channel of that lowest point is 330.0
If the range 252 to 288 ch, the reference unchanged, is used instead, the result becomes 270.0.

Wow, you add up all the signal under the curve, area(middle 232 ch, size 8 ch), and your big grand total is 402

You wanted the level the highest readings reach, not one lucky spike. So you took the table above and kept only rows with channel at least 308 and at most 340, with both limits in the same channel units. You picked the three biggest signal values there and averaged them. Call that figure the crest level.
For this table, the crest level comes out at 53.1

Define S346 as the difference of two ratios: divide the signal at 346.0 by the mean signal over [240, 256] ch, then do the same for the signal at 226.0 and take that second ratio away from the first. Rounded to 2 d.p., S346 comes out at -0.04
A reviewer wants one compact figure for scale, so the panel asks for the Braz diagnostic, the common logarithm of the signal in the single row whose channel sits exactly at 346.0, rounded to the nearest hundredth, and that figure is 1.71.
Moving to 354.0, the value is 1.73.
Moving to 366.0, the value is 1.74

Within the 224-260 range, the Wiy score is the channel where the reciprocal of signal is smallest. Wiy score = 226.0 ch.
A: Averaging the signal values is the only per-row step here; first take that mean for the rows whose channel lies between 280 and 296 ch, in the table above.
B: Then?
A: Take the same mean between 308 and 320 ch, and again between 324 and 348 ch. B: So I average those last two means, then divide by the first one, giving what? 1.02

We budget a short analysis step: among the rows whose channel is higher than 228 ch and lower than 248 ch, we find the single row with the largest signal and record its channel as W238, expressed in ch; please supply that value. 230.0 ch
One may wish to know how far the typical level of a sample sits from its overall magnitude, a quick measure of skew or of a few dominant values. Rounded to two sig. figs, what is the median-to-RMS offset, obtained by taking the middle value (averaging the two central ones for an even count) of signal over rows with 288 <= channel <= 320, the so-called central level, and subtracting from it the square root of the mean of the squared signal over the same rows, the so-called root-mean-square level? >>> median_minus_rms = -0.10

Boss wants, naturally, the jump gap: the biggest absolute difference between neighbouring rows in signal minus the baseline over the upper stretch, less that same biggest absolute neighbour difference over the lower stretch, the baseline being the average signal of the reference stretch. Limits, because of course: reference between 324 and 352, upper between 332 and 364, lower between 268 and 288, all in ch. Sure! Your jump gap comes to -1.1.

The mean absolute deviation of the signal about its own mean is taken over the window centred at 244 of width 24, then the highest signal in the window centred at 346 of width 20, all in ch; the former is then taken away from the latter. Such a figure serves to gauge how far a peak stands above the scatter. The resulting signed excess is 52.3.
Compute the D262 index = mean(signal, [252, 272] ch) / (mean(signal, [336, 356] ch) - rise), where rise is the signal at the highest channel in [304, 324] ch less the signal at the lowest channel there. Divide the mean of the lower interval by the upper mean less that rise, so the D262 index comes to 0.944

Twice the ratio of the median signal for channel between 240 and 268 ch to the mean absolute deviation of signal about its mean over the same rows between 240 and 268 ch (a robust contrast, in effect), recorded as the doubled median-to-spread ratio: 84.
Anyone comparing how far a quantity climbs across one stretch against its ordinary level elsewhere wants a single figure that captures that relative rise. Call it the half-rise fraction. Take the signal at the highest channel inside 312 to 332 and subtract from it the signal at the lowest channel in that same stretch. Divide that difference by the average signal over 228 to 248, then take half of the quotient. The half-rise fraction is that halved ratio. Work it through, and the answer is -0.017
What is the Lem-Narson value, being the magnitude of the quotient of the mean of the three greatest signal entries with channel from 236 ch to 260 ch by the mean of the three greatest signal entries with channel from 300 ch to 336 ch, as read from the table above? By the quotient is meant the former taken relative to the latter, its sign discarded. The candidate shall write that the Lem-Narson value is 0.949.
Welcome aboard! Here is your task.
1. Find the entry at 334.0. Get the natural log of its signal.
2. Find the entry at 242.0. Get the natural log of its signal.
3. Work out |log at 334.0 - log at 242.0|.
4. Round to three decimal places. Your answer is 0.090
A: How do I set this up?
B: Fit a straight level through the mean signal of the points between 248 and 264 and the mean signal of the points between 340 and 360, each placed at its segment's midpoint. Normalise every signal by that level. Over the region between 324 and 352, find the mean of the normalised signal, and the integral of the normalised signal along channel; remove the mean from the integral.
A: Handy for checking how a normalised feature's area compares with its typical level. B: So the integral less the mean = 27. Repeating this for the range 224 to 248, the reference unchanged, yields 23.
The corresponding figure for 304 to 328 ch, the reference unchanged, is 23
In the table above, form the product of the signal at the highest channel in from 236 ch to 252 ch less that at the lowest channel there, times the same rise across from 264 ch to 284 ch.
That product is -0.27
